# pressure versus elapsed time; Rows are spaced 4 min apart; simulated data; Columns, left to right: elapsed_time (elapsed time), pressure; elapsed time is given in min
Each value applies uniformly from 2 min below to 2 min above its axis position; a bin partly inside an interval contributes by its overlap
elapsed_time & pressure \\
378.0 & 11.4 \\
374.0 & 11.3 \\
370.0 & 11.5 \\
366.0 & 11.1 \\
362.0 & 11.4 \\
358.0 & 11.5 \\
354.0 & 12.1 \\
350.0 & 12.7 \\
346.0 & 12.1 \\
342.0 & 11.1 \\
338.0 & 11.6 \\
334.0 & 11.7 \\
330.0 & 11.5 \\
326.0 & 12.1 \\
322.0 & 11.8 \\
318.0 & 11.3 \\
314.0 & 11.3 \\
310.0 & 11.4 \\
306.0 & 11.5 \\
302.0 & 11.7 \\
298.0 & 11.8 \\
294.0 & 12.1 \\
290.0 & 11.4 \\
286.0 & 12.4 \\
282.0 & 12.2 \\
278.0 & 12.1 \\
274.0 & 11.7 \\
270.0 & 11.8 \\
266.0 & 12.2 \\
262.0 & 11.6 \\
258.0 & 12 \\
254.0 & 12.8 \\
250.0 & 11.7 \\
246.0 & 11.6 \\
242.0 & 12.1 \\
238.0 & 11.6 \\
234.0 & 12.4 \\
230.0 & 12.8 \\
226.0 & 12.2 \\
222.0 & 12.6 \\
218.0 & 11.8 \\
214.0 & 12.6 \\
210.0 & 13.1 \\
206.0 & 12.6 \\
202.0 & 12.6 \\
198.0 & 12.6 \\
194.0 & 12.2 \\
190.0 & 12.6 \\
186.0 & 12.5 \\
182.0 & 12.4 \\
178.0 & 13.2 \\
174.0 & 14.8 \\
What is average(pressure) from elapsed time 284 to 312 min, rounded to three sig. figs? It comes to 11.8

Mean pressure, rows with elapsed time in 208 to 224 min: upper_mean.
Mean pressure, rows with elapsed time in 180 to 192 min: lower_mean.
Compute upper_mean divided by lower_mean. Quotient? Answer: 1.00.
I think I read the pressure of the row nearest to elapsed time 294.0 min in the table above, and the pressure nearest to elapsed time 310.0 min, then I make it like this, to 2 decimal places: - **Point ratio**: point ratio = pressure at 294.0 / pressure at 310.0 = 1.06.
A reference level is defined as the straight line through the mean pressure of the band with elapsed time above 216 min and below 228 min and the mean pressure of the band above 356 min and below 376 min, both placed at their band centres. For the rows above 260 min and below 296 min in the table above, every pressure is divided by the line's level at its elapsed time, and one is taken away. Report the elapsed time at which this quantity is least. 290.0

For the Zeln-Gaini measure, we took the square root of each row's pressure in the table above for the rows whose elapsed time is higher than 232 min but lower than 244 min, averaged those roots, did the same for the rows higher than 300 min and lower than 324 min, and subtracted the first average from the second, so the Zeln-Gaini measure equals -0.08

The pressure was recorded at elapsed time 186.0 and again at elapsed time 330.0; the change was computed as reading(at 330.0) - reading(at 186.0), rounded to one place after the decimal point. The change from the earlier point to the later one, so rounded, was -1.0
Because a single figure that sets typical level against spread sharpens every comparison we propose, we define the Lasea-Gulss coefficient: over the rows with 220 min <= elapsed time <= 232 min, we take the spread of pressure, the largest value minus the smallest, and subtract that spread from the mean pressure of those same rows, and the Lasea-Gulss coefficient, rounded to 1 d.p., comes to 11.9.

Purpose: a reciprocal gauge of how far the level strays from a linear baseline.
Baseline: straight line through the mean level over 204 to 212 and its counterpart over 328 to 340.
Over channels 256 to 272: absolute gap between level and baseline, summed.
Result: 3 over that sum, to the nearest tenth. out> 1.9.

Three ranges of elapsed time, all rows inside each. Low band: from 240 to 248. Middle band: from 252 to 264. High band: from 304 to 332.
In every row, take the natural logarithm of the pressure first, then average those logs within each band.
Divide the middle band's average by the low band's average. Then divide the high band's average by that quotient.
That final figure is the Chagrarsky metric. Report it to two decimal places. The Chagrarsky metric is 2.42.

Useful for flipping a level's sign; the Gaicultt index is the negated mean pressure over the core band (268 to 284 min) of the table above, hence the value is -11.95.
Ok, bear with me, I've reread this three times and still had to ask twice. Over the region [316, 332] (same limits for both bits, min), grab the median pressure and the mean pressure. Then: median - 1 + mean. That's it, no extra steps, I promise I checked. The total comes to 22.3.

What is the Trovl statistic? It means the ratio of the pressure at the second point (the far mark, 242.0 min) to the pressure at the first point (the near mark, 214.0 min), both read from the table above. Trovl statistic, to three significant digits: 0.960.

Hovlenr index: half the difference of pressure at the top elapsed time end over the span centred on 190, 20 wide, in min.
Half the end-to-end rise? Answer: 0.10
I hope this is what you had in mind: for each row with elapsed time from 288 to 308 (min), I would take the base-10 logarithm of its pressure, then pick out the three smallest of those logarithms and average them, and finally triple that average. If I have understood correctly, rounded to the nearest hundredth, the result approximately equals 3.19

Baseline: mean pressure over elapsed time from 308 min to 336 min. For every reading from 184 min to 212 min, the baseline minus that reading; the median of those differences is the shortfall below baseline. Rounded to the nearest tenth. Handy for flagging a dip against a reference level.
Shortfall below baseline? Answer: -1.0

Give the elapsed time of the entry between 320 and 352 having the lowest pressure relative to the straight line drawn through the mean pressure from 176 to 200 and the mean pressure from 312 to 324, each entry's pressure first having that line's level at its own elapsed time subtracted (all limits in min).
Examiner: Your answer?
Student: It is 342.0 min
